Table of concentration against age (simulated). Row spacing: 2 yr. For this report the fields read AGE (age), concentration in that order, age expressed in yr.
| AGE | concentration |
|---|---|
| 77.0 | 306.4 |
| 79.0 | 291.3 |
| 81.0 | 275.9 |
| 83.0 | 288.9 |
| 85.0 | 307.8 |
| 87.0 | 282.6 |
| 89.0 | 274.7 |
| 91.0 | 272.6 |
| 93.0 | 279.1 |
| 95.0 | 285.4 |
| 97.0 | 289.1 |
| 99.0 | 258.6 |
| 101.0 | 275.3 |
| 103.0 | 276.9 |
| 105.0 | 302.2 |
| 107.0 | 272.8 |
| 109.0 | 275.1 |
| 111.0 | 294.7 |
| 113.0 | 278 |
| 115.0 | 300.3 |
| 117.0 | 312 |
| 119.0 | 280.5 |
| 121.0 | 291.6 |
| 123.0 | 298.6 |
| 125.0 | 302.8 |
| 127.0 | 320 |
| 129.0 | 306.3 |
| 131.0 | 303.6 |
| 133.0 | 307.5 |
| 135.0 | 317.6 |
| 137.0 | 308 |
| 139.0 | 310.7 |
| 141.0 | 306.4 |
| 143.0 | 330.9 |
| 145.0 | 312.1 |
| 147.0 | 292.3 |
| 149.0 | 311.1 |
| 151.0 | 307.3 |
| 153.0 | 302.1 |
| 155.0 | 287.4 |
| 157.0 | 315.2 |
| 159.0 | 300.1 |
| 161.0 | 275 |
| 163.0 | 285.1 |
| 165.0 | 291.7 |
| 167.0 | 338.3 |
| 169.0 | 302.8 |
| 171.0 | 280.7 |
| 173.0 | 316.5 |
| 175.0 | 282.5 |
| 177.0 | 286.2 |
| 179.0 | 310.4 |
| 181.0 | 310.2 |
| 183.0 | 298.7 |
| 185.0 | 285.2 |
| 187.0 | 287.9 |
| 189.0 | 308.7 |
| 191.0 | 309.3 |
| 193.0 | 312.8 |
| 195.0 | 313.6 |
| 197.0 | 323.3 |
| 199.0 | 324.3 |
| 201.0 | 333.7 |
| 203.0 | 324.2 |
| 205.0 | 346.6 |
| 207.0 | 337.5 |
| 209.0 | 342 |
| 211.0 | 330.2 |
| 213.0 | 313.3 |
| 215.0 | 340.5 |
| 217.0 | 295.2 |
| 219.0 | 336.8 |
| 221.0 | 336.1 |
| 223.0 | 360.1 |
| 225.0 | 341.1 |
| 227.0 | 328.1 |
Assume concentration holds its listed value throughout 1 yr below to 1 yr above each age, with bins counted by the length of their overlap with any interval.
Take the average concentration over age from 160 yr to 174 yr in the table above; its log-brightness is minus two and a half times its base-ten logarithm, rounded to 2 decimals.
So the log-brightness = -6.19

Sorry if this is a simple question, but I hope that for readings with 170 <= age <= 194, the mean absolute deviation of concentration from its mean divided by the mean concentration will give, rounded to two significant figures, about 0.041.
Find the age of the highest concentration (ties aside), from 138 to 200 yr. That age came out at 167.0 yr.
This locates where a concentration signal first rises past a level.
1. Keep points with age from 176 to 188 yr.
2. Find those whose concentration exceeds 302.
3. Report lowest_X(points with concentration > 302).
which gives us 179.0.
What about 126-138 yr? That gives 127.0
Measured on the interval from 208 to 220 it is 209.0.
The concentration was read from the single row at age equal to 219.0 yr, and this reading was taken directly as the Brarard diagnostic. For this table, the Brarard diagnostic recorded 336.8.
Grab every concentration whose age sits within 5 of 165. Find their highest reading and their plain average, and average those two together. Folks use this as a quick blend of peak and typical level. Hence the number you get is 318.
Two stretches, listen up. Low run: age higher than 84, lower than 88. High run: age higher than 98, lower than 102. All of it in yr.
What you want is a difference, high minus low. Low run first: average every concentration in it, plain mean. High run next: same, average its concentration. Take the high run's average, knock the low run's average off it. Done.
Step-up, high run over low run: -28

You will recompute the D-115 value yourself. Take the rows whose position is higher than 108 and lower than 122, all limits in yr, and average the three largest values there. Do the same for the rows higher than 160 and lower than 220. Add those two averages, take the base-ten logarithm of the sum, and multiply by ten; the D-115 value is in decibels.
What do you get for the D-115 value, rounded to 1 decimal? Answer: 28.1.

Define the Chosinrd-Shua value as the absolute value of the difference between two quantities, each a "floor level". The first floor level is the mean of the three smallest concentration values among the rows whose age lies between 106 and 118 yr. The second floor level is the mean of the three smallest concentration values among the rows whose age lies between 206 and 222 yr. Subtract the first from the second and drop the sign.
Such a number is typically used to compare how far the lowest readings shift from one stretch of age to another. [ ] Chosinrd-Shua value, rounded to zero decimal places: 38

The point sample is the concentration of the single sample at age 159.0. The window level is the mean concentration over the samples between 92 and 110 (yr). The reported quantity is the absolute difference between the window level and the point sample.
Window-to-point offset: 21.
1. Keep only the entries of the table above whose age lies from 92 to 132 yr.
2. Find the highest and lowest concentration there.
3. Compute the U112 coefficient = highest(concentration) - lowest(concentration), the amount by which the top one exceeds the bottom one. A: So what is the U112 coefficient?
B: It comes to 61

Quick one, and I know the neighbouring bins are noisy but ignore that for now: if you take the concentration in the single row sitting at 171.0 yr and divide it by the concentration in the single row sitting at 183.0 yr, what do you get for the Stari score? 0.940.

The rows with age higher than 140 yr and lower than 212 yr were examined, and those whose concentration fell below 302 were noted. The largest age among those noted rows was 187.0 yr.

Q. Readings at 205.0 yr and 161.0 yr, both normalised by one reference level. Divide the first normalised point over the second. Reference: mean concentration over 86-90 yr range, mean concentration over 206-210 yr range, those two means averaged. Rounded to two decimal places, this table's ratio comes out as 1.26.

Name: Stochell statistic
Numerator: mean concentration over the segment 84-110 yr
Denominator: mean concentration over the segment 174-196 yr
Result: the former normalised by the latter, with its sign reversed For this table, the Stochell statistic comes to -0.935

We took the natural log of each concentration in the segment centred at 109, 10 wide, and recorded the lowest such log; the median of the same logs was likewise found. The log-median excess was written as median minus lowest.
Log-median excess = 0.019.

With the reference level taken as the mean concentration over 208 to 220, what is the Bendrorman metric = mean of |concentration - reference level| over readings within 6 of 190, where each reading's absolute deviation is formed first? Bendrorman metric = 23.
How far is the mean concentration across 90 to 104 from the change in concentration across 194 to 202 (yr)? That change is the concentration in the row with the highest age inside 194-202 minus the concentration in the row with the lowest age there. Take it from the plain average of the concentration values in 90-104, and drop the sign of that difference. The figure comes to 257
